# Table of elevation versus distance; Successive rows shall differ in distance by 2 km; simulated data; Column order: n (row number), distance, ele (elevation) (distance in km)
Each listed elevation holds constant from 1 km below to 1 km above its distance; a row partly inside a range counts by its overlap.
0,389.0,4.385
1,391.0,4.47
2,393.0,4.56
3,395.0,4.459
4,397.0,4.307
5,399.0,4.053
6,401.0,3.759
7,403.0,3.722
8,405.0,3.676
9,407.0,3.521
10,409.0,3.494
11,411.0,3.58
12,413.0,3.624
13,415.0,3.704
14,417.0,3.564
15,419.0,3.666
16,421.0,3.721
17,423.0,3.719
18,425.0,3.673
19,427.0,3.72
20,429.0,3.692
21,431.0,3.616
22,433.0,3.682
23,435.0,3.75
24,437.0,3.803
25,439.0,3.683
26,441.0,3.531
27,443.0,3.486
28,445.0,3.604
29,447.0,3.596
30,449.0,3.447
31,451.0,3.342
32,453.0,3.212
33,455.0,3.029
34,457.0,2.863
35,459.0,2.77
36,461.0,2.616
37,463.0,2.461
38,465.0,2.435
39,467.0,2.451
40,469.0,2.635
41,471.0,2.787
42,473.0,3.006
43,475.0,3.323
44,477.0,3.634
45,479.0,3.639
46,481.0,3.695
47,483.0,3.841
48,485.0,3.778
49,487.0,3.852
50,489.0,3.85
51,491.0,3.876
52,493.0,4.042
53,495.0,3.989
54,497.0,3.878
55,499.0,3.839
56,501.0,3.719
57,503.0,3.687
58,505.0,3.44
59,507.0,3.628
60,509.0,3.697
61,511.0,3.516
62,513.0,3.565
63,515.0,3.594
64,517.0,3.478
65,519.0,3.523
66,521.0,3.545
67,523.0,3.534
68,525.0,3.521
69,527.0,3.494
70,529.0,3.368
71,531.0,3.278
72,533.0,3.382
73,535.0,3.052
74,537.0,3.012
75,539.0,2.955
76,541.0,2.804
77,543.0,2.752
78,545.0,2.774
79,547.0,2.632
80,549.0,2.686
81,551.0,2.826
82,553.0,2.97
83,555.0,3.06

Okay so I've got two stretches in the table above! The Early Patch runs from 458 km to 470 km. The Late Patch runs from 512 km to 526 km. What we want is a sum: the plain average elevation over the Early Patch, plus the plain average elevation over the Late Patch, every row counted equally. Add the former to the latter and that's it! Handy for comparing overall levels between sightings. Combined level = 6.10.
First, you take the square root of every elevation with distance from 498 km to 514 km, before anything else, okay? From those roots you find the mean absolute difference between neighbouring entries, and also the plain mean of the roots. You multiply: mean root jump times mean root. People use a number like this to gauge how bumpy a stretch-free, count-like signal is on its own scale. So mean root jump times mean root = 0.064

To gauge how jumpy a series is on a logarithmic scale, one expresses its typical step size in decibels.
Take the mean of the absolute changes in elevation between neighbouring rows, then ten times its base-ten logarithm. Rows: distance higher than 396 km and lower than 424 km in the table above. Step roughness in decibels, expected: -9.9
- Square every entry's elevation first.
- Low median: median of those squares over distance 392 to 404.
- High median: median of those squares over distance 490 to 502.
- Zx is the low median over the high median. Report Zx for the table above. 1.2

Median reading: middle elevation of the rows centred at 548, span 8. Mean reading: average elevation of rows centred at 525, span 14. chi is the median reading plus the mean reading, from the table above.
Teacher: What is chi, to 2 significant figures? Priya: 6.2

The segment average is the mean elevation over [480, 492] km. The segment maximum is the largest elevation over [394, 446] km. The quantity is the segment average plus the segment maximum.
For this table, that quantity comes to 8.27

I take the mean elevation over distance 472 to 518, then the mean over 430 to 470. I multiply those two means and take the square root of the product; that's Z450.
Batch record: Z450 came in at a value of 3.43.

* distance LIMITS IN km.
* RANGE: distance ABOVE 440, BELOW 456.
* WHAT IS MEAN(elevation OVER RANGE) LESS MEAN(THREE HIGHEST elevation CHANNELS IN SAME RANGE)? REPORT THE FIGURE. -0.17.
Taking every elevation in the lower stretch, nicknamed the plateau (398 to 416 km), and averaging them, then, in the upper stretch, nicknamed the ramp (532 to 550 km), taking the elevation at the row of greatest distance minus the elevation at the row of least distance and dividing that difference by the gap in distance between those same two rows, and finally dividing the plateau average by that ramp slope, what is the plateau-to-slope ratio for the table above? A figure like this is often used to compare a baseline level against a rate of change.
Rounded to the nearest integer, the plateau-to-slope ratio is -85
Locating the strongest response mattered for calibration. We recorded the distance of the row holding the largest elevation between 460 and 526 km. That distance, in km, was 493.0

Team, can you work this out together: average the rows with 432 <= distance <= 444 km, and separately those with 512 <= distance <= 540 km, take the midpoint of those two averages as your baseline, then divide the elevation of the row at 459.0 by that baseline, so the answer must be 0.79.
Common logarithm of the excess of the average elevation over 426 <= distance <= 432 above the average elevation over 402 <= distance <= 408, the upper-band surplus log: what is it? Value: -1.4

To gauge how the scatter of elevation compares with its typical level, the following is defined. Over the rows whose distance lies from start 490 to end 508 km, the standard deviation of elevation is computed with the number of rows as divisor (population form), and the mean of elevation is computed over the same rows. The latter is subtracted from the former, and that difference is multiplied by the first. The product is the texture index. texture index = -0.6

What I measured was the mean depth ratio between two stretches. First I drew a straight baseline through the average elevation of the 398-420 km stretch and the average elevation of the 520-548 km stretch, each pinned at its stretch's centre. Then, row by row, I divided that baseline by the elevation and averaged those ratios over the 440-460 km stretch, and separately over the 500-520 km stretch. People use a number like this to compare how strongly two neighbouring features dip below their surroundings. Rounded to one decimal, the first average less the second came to 0.2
